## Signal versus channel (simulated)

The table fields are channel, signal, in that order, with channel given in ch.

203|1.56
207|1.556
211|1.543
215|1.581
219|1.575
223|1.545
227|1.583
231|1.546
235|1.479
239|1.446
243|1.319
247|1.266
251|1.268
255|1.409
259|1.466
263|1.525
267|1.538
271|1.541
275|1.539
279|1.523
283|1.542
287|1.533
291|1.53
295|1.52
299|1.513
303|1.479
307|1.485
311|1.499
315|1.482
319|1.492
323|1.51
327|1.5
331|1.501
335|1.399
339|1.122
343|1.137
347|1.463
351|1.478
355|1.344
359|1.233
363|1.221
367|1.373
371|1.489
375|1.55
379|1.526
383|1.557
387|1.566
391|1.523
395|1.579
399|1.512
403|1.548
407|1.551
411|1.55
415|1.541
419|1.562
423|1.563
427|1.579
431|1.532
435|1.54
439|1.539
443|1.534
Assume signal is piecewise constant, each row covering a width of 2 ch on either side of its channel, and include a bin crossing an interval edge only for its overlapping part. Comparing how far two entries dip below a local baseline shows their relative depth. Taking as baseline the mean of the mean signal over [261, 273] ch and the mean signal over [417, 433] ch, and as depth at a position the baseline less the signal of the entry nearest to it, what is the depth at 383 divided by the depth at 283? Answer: -2.1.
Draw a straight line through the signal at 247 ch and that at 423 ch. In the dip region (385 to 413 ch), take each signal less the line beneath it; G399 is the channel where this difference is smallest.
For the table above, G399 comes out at 399 ch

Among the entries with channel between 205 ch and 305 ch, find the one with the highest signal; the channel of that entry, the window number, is 227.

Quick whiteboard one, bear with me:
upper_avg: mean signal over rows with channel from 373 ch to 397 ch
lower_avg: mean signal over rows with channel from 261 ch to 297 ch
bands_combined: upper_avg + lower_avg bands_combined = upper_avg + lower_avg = 3.08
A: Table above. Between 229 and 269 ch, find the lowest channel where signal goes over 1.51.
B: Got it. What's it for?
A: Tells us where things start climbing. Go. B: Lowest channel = 231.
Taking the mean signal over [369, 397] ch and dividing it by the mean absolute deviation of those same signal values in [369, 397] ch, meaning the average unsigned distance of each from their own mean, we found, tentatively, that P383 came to 63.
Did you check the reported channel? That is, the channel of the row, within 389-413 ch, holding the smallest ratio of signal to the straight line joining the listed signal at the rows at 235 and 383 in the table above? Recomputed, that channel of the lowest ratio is 399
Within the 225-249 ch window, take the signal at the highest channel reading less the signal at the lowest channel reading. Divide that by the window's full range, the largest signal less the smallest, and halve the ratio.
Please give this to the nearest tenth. -0.5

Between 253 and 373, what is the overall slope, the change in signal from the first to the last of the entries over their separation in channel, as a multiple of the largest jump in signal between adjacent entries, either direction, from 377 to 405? 0.010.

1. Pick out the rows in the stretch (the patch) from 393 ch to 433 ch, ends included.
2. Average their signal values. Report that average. 1.55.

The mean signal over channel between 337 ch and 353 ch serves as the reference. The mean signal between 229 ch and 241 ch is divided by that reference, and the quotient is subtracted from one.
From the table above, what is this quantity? -0.15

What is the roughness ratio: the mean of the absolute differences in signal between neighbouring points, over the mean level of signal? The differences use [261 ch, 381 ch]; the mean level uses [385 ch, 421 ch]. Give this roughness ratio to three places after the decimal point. 0.034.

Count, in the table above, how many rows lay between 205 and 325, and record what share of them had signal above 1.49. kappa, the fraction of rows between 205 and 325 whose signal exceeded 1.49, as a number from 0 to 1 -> 0.67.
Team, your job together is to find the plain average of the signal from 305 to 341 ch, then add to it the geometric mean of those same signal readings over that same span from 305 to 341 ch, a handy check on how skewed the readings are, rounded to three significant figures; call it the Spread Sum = 2.88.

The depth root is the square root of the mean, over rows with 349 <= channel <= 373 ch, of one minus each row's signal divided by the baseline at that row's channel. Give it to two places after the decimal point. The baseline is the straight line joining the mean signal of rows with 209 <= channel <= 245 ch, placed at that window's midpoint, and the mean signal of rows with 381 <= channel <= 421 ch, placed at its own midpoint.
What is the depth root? 0.35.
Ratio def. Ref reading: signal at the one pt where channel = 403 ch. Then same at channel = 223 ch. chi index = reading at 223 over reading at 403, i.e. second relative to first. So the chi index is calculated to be 1.00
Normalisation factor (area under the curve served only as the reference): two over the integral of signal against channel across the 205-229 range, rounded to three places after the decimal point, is 0.053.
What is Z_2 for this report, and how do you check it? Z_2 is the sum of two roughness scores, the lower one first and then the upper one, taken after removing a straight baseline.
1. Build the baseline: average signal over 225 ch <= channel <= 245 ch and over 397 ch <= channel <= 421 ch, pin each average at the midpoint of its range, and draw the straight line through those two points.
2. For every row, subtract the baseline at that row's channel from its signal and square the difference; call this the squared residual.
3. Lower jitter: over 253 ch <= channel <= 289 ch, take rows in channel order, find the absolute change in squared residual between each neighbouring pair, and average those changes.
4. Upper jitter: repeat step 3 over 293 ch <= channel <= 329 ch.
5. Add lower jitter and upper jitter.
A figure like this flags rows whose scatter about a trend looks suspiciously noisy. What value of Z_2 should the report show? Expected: 0.00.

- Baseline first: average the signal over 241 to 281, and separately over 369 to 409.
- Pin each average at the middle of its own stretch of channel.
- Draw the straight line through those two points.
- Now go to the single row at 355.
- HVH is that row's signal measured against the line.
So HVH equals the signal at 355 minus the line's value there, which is -0.17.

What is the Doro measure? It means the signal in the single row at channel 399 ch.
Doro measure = 1.512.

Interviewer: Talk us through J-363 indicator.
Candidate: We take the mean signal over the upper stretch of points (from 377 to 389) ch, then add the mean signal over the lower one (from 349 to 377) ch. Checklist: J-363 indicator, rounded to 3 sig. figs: 2.93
